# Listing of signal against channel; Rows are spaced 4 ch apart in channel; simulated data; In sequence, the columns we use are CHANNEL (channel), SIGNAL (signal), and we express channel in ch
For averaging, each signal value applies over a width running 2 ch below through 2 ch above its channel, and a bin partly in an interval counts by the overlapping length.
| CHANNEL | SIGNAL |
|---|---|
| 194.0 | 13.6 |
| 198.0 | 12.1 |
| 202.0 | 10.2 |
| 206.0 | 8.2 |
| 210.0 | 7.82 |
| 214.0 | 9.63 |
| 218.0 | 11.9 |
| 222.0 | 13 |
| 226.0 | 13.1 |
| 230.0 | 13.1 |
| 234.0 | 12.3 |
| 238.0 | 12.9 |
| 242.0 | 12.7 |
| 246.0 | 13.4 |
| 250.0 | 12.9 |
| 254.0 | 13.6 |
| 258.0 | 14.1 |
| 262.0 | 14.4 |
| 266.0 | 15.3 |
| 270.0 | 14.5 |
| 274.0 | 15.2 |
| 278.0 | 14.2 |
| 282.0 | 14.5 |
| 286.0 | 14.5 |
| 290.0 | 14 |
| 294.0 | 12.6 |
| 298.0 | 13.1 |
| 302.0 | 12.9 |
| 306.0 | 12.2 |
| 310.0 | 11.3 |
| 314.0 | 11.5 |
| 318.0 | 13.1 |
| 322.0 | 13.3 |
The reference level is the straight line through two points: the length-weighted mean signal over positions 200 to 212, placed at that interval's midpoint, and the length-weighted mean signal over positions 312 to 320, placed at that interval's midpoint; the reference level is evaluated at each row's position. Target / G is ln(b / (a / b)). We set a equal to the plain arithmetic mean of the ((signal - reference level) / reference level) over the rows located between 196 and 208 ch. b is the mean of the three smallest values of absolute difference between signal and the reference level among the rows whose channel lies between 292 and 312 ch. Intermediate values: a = 0.18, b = 0.68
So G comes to 0.9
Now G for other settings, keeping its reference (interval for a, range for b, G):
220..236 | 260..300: 2.0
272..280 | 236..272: 3.2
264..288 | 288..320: -0.1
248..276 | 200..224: 0.4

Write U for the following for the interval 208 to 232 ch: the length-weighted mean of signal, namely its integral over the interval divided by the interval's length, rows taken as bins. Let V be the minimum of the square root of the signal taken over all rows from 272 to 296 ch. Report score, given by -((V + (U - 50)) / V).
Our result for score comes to 9.9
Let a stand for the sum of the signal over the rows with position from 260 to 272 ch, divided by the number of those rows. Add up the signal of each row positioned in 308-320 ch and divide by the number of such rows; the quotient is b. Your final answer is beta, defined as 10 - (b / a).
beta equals 9.2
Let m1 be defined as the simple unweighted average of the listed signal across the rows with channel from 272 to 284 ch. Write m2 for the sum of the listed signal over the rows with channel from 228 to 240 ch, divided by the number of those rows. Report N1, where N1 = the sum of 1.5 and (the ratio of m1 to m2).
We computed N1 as 2.6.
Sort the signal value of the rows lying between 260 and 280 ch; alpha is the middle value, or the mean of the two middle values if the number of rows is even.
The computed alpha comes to 14.5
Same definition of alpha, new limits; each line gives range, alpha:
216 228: 13.0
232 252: 12.9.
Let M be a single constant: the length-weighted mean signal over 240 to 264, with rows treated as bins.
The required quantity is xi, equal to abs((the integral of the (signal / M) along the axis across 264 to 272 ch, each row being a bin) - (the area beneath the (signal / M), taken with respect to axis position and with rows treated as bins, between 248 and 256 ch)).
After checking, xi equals 1.0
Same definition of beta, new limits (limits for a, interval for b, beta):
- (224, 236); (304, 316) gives 9.1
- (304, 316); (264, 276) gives 8.7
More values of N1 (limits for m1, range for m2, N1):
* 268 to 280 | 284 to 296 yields 2.6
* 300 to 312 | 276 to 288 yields 2.3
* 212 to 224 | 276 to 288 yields 2.3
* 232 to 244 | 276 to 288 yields 2.4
